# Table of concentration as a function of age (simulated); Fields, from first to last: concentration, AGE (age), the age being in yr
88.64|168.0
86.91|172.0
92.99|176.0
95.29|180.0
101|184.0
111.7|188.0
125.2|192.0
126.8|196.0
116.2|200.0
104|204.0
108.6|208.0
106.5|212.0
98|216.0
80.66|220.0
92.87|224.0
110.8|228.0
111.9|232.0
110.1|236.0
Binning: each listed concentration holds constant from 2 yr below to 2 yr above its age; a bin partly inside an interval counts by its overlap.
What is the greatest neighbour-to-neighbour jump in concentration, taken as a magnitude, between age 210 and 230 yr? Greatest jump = 17.9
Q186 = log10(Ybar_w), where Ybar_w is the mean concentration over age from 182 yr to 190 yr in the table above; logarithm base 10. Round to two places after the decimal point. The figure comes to 2.03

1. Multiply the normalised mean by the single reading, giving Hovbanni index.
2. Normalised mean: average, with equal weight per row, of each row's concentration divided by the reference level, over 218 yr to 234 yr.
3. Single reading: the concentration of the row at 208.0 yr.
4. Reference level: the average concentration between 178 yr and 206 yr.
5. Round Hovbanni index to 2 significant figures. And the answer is 97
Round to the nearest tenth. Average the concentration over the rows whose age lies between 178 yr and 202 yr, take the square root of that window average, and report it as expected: 10.6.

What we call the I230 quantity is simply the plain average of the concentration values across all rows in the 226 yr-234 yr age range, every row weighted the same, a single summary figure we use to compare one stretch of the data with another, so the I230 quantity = 111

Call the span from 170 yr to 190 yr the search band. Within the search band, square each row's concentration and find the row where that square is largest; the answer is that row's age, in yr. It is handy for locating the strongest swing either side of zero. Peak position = 188.0 yr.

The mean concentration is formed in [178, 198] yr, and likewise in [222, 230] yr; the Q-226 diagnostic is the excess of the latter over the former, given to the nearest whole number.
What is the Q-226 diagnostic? -10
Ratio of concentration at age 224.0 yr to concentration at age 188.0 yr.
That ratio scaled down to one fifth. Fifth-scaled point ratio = 0.166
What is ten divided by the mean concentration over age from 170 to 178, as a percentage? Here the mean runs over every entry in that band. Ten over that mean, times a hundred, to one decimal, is 11.1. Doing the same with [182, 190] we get 9.4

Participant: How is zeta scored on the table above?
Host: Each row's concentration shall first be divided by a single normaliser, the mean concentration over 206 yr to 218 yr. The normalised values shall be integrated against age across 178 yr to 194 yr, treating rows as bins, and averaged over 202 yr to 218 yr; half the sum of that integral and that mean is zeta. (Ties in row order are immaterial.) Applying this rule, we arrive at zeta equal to 8.8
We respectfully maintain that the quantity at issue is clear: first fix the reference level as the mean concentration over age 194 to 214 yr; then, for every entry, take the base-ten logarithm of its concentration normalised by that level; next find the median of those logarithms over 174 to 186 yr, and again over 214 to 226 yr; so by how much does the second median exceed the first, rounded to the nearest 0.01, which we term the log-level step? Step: -0.01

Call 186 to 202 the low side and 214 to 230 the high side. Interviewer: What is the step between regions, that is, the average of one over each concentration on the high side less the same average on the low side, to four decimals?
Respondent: 0.0022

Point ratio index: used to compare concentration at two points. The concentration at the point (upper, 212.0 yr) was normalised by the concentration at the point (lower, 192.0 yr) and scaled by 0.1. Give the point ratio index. 0.09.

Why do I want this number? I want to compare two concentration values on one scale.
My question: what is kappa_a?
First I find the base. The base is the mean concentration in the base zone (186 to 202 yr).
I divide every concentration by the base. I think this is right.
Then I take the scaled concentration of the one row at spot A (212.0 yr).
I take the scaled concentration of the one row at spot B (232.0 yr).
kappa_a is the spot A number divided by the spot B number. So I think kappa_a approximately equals 0.95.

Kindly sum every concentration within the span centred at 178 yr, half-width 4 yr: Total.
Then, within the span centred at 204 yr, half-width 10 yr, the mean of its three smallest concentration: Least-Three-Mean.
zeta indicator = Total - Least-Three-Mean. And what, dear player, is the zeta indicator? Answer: 82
